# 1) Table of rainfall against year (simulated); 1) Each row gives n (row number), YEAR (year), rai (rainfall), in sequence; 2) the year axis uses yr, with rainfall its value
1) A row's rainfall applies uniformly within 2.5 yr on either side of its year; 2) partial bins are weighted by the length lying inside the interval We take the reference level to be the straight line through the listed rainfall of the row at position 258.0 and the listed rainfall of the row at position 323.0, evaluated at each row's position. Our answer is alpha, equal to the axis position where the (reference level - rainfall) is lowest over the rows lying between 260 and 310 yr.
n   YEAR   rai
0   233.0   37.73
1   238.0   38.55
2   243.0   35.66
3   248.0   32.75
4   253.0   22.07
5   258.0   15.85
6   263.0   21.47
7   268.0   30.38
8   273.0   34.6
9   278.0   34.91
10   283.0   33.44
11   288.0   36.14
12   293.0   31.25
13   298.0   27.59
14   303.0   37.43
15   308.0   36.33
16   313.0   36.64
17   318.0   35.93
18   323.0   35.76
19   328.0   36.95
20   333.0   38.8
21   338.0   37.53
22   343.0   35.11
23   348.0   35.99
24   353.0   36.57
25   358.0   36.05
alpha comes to 273.0 yr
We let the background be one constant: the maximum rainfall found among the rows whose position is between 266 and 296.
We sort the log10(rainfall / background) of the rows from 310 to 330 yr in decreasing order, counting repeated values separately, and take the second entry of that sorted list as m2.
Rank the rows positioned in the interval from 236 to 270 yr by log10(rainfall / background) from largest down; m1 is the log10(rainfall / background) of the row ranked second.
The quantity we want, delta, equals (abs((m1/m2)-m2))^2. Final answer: 1.0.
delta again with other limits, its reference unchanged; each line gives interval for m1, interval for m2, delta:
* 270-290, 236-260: 6.7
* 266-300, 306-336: 2.5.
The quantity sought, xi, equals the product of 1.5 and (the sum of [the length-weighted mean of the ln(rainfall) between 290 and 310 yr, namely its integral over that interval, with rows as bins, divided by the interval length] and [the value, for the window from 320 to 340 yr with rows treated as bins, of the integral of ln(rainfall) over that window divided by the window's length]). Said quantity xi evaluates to 10.7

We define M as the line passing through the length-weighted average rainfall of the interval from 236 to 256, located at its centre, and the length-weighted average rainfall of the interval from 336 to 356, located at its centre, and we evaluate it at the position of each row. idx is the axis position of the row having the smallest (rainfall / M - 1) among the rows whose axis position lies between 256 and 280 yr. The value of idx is 258.0 yr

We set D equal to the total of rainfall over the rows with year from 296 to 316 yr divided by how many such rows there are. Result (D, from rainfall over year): 34.5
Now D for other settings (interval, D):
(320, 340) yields 37.3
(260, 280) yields 30.3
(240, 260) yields 26.6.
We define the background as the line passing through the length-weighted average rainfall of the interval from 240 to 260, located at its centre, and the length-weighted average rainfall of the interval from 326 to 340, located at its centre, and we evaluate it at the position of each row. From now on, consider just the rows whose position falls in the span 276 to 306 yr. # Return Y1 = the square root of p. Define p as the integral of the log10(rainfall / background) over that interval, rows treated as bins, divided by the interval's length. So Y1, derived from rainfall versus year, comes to 0.11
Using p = 0.012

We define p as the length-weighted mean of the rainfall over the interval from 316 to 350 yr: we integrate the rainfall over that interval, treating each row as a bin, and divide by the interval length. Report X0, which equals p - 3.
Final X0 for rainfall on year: 33.6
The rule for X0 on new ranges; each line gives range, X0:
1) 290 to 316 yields 30.9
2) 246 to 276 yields 23.2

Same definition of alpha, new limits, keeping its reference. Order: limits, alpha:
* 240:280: 243.0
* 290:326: 303.0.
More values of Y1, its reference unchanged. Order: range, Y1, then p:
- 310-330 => 0.05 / 0.002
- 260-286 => 0.04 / 0.002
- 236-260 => 0.11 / 0.012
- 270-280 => 0.24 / 0.056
